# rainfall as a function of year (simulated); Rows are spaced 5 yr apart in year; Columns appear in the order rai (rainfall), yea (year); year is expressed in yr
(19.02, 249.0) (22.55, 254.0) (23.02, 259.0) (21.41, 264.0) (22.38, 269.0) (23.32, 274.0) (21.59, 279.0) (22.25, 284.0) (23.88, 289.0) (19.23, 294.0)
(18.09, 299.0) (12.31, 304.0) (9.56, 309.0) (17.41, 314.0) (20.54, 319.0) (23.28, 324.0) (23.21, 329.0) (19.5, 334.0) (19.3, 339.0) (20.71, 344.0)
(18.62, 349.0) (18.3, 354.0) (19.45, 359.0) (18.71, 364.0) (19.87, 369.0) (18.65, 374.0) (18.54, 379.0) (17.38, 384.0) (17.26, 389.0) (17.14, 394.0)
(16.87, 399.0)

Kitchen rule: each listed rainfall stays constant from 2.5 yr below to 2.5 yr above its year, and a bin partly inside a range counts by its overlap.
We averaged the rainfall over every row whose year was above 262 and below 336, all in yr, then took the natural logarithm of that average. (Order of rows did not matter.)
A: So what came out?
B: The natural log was 2.99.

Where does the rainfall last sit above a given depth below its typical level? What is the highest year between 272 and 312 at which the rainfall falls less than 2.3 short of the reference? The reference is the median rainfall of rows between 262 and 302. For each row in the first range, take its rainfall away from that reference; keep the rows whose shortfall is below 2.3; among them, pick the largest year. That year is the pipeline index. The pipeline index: 289.0 yr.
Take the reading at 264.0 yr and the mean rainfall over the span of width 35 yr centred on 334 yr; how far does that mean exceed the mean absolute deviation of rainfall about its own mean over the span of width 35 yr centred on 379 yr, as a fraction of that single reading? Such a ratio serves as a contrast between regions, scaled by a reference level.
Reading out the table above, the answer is 0.93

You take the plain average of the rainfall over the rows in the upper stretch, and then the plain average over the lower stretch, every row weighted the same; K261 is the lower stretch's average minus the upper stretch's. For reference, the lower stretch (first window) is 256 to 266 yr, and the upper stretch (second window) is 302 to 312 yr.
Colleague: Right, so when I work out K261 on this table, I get 11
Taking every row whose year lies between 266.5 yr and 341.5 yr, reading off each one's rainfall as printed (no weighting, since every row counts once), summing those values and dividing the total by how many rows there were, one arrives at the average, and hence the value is 20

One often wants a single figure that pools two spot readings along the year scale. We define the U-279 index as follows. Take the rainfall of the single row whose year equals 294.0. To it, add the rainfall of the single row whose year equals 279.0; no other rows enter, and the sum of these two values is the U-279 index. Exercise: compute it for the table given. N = 40.8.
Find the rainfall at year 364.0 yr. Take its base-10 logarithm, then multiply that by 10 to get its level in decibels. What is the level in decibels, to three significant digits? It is 12.7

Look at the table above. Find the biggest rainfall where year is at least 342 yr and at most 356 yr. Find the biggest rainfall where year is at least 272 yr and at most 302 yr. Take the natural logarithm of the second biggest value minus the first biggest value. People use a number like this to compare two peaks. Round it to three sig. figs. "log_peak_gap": 1.15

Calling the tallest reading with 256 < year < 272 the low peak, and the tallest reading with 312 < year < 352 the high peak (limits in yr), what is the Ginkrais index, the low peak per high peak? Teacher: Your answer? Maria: 0.99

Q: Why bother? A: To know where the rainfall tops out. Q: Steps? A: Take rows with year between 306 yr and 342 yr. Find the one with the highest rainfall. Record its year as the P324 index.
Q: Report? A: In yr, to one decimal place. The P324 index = 324.0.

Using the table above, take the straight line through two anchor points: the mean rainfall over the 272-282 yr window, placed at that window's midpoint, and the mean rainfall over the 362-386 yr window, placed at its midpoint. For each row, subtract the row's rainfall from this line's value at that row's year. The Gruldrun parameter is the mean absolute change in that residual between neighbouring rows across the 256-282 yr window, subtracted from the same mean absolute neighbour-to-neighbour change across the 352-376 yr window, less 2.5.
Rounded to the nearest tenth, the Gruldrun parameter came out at -2.7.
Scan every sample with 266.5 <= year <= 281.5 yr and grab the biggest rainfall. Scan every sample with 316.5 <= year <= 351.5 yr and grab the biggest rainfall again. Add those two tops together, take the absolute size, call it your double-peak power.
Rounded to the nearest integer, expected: 47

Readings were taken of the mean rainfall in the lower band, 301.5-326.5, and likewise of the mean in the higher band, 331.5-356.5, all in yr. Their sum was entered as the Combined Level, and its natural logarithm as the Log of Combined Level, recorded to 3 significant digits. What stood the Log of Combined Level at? 3.58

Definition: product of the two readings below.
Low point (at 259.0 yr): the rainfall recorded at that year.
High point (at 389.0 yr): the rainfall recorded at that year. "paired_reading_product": 397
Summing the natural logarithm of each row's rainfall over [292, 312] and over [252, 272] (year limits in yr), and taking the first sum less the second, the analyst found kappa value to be -1.8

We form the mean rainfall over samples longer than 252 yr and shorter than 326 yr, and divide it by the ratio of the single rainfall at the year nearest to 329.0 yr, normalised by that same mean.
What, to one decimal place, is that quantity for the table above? 17.3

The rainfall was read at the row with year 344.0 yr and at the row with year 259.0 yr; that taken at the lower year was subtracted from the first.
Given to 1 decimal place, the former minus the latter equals -2.3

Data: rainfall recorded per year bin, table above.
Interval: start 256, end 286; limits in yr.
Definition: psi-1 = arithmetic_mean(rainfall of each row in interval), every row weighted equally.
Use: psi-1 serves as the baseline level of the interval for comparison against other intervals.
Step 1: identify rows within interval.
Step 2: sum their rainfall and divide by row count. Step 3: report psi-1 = 22.3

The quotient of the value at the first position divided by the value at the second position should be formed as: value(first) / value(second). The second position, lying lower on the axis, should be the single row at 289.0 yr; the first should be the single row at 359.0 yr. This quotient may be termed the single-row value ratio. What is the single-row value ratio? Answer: 0.81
